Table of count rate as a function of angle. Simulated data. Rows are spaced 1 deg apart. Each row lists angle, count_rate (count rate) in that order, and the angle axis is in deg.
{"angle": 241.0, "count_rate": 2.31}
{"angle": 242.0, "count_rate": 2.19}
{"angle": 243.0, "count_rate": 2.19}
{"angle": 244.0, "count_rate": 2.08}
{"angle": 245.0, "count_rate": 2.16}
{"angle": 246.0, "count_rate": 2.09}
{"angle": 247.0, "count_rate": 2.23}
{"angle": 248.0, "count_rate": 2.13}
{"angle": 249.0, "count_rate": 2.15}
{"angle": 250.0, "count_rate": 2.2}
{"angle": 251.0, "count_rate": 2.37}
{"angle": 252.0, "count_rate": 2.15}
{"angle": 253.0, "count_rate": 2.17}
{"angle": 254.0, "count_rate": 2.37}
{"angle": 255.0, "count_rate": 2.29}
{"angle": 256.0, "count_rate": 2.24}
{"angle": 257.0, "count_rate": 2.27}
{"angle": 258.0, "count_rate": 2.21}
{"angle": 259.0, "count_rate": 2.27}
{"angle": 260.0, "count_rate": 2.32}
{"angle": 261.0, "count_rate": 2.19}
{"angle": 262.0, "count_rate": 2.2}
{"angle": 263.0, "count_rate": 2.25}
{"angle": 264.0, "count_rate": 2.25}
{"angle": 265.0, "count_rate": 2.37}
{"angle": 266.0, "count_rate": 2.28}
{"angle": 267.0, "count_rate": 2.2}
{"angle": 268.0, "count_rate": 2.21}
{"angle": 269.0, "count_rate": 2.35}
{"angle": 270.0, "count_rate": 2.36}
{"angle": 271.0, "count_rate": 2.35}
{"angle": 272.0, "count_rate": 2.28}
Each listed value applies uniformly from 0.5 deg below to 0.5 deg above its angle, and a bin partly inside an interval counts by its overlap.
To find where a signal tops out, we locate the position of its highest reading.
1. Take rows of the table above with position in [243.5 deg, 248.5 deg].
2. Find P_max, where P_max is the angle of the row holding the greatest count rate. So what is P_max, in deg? 247.0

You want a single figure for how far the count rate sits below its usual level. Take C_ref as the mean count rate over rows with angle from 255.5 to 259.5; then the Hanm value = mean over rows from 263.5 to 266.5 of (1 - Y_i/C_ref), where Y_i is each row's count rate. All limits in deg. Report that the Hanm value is -0.023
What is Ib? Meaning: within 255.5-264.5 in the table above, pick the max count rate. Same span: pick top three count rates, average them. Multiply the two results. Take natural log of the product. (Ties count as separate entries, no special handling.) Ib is 1.67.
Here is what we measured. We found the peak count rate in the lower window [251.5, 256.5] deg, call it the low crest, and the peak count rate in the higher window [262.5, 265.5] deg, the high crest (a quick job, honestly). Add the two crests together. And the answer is 4.74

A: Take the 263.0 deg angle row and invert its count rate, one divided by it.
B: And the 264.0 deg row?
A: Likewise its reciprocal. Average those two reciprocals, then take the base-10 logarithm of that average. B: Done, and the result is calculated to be -0.352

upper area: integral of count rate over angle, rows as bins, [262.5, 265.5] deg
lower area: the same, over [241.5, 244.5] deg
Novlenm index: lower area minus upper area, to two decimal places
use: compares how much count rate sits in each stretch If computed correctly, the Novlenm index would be -0.41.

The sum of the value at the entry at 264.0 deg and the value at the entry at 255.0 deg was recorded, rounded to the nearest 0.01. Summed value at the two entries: 4.54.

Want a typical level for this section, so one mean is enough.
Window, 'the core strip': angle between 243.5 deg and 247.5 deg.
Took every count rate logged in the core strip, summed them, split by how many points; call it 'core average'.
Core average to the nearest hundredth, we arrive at 2.14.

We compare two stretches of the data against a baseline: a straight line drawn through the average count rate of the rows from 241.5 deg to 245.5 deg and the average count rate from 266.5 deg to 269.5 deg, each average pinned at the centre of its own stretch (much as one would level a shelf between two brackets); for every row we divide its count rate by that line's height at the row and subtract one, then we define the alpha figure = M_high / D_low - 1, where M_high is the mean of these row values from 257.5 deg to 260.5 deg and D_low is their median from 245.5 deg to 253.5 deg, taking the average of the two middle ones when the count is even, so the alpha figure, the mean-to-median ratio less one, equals -2.9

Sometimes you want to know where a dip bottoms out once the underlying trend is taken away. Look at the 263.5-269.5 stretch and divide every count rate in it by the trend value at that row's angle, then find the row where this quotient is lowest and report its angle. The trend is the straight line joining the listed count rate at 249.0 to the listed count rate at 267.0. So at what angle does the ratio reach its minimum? 267.0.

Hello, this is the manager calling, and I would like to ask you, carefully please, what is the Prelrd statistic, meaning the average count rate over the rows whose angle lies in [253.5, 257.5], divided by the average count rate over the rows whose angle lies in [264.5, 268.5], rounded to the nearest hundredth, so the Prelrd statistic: 1.01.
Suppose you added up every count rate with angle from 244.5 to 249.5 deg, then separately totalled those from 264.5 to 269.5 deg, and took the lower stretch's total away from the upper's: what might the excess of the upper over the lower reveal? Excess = 1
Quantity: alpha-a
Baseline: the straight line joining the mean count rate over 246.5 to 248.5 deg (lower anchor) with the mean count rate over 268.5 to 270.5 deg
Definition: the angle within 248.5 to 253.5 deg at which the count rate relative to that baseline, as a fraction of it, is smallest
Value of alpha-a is 252.0 deg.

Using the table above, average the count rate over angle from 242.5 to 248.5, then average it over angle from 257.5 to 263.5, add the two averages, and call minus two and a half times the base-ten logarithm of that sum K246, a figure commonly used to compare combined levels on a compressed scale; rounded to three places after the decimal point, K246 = -1.605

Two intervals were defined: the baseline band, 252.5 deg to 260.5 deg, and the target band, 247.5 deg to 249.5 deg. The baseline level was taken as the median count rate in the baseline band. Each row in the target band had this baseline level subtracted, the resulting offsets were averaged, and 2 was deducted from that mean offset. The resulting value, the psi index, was -2.13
